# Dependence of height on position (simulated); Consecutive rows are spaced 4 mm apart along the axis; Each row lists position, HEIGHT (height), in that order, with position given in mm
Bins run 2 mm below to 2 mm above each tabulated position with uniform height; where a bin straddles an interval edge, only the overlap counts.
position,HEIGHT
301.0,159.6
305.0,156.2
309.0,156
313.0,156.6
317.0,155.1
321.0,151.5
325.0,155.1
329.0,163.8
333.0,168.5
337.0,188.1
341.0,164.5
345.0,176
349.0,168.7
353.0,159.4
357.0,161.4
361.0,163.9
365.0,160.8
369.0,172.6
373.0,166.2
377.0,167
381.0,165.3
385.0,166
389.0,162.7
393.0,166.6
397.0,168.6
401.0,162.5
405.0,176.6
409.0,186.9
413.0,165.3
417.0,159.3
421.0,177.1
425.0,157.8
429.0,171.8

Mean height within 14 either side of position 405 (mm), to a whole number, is 169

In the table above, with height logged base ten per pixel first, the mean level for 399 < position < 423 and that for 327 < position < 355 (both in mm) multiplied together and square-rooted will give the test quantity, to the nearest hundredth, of 2.23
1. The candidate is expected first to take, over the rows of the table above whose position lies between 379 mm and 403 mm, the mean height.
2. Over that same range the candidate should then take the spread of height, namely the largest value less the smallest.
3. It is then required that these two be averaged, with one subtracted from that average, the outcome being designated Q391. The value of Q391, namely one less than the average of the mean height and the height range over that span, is 85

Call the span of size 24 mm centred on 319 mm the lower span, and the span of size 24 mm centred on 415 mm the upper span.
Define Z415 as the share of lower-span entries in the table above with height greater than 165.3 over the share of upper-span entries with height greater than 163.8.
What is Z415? 0.0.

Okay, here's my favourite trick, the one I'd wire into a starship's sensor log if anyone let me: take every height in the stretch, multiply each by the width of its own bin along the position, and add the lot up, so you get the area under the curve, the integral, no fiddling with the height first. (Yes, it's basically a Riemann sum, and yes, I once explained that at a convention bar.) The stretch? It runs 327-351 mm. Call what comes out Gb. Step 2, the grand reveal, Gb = 4118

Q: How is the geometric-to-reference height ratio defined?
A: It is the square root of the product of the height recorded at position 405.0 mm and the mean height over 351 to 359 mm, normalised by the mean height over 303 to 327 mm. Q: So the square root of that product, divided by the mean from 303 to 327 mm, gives 1.09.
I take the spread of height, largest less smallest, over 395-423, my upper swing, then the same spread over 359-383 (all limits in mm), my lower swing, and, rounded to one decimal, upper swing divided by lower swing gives 2.3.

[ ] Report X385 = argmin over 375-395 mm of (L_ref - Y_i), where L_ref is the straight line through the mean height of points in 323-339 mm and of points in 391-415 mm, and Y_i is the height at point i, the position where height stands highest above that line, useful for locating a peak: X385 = 377.0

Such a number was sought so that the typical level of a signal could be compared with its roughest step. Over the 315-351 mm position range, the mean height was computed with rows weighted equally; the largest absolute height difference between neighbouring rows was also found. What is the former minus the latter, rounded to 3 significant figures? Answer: 142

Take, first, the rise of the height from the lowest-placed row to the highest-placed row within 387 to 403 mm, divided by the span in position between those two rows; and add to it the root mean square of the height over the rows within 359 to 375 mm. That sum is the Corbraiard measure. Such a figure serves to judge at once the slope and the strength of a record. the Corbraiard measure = 166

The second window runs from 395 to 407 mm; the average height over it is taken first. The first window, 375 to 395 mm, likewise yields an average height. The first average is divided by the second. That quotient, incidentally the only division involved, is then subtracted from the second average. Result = 168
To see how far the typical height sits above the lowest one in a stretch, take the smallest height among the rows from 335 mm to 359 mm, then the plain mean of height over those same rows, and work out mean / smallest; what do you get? 1.06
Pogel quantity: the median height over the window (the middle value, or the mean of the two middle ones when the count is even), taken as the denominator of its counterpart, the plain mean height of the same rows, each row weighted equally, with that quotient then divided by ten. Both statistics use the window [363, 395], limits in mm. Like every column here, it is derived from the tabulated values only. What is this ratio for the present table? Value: 0.100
